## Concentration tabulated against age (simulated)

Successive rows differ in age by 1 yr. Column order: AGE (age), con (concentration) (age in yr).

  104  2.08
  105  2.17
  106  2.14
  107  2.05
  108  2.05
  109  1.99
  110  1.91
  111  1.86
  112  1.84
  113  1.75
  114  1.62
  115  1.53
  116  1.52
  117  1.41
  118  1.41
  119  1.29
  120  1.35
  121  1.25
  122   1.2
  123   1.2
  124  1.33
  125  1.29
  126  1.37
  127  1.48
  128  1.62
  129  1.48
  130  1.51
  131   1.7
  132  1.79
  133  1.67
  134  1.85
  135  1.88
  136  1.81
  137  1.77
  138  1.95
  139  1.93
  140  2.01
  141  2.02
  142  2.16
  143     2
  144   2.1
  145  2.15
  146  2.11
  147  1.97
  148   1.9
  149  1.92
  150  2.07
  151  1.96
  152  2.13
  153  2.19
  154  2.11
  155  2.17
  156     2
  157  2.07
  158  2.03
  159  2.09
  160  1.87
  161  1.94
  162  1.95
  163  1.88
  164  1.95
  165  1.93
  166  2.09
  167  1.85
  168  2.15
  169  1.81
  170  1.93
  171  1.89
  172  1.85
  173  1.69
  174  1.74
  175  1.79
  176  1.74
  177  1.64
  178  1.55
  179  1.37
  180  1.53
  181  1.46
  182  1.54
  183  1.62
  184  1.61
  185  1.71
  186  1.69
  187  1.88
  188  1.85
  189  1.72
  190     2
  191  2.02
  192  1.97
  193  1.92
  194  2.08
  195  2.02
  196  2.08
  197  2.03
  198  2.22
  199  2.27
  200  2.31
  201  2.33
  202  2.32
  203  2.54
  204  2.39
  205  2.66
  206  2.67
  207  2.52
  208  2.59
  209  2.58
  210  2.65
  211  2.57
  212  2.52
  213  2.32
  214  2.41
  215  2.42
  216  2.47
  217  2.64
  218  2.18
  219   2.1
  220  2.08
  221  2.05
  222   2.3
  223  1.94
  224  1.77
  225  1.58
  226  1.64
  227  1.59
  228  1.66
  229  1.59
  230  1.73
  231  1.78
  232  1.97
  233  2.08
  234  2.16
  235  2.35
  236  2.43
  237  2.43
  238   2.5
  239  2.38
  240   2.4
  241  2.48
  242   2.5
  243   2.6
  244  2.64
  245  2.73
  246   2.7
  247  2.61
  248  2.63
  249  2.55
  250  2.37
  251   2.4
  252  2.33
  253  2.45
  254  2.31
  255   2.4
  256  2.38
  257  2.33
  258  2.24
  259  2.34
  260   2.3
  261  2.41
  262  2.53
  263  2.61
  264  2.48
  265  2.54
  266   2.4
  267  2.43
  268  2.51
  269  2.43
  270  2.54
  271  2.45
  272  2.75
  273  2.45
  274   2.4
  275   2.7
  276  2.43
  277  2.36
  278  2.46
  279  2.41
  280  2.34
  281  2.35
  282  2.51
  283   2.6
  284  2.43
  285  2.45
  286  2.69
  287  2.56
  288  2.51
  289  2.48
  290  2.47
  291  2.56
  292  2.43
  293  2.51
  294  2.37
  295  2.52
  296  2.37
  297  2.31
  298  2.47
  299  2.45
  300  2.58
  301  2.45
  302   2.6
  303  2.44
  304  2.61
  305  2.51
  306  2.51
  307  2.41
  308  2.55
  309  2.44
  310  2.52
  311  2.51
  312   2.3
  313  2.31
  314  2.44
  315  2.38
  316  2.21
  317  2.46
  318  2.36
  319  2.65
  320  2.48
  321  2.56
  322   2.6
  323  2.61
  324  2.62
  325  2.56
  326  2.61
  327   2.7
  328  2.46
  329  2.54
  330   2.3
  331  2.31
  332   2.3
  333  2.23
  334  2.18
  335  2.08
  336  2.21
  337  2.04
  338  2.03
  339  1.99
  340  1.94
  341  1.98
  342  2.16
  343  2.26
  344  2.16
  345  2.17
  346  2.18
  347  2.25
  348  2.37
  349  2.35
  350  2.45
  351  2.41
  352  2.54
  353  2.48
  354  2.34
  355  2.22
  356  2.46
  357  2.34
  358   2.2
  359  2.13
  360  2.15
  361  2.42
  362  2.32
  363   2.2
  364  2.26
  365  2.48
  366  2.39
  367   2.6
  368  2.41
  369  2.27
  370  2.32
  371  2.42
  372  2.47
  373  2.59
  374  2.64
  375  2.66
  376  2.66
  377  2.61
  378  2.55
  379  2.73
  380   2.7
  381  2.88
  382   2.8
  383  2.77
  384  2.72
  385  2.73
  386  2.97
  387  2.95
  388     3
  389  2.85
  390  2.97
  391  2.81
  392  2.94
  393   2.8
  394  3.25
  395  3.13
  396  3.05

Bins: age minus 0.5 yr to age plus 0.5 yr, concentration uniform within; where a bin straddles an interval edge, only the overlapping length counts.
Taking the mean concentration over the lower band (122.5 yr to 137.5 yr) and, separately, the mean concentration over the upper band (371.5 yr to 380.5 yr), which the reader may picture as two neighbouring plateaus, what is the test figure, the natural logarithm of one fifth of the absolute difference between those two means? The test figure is -1.57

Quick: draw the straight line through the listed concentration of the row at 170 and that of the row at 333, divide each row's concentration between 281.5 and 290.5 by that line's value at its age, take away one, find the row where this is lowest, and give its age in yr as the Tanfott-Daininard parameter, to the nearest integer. 284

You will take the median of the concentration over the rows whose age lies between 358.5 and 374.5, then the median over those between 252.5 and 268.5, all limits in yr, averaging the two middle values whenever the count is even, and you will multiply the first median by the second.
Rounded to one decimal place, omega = 5.8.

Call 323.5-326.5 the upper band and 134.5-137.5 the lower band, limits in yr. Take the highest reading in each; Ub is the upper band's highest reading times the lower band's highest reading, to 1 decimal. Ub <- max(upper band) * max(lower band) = 4.9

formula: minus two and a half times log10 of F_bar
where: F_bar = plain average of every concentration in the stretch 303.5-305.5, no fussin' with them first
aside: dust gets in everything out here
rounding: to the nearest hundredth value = -1.02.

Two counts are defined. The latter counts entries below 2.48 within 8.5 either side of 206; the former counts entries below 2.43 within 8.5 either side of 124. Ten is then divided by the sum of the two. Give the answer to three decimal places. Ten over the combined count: 0.400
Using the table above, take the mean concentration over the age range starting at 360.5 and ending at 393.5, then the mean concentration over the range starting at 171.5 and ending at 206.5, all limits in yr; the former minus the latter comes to 0.7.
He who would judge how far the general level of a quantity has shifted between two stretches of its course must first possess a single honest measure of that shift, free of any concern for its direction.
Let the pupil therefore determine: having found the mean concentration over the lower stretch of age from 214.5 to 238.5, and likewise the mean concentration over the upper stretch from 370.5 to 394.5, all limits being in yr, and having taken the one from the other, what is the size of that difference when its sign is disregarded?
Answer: 0.7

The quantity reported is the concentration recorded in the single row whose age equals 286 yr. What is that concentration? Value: 2.69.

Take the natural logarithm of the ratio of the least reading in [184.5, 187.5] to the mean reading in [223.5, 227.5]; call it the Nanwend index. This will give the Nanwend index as 0.0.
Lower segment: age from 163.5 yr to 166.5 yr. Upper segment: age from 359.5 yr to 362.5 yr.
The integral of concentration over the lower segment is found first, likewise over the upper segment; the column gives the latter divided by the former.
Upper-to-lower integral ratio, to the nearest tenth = 1.2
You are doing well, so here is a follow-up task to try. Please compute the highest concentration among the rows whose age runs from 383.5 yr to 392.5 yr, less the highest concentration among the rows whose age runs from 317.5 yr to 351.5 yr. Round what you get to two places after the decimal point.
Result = 0.30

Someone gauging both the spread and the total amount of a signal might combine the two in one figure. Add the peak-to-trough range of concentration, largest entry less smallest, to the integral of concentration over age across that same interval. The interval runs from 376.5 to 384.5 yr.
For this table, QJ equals 22.1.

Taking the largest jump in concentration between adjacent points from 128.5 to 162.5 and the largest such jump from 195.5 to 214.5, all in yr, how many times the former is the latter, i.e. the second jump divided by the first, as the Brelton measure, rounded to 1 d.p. 1.2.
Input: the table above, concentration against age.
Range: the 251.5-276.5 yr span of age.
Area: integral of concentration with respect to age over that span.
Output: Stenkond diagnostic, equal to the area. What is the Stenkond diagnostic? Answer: 61.1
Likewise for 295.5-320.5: 61.3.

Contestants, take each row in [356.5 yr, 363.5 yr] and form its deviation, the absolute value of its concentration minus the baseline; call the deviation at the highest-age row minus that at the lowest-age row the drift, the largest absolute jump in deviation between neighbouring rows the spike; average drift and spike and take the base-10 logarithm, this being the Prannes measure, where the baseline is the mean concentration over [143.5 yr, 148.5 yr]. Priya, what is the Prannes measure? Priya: -1.2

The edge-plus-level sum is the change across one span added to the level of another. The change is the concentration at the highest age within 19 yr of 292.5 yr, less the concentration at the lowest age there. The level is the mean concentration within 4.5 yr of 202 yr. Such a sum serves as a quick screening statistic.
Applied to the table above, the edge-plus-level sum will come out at 2.52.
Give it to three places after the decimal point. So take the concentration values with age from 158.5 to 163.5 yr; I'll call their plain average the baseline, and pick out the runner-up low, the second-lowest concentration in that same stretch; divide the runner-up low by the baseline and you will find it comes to 0.966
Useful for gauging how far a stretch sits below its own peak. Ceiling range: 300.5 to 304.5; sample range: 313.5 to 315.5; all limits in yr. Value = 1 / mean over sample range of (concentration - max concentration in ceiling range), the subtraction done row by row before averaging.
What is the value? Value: -5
